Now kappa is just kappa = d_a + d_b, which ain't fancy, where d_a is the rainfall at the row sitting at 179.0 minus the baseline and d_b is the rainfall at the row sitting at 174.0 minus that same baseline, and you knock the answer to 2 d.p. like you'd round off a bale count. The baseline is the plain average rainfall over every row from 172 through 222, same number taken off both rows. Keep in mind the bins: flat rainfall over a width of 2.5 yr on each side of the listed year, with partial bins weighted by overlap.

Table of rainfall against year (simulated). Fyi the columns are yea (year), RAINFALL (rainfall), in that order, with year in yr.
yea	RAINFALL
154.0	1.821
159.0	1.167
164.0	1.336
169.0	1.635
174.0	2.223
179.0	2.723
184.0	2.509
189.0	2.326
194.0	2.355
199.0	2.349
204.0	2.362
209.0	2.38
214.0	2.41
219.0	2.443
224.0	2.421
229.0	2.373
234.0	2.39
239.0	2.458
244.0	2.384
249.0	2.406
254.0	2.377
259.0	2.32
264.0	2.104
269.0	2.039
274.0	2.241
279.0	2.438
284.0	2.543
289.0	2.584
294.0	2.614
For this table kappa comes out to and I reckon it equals 0.13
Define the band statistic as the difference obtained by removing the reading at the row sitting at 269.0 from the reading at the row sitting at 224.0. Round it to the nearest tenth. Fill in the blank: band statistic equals 0.4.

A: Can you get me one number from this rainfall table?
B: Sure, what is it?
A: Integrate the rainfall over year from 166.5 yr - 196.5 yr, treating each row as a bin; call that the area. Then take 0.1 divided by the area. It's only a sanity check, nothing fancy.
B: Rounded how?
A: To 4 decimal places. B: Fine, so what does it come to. 0.0015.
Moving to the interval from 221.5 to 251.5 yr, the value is 0.0014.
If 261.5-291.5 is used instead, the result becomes 0.0014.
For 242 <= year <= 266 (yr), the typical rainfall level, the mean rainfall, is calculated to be 2.32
